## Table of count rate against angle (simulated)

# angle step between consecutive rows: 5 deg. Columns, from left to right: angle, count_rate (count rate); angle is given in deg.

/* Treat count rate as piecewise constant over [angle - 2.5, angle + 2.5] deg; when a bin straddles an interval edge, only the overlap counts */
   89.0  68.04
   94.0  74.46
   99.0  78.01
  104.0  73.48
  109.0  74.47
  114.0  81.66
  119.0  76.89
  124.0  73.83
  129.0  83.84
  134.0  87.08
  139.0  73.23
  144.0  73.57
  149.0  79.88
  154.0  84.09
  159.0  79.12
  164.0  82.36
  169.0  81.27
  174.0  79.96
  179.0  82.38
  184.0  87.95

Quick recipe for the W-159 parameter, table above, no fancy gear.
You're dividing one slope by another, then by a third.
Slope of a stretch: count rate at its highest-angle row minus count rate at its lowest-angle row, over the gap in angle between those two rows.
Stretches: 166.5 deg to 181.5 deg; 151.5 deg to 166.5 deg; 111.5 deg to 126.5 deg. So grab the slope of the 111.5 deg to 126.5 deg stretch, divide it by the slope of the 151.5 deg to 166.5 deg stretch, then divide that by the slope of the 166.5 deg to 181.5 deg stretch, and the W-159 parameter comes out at 41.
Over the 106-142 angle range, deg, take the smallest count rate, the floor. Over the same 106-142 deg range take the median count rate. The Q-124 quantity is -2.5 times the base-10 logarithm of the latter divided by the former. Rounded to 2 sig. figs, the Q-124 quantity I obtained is -0.053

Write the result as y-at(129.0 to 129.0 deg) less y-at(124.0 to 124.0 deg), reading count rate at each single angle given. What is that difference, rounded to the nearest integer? 10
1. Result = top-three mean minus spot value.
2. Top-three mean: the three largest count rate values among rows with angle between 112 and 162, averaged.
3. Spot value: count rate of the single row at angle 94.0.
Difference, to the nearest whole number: 11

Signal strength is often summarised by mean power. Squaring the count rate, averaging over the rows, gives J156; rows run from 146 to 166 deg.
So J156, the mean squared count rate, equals 6624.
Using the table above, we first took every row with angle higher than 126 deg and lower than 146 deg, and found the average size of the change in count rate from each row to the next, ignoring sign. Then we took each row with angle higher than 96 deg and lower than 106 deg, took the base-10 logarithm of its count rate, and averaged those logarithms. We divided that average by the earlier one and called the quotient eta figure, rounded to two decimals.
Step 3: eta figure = 0.32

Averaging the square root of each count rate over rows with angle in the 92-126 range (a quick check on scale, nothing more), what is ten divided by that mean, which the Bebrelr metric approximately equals 1.146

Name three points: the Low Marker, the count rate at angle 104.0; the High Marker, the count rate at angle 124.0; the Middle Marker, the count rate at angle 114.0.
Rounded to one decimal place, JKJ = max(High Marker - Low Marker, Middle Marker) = 81.7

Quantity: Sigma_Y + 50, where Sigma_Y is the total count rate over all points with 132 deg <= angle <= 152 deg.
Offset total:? 364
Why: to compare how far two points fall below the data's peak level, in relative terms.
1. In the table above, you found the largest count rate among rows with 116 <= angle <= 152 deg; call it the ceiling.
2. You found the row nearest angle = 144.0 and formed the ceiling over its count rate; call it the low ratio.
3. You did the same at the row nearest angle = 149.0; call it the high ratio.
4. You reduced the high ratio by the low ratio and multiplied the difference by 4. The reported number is -0.4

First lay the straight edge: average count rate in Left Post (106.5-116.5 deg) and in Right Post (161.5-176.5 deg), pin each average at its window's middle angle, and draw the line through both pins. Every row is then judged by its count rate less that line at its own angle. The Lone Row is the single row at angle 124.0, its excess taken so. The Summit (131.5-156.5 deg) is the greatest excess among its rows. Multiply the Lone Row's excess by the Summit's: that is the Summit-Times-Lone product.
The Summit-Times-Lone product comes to -38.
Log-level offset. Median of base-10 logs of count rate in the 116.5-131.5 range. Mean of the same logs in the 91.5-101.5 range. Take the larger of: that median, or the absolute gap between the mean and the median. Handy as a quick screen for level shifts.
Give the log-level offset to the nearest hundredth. 1.89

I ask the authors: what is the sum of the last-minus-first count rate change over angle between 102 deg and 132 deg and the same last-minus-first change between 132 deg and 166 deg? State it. 5.6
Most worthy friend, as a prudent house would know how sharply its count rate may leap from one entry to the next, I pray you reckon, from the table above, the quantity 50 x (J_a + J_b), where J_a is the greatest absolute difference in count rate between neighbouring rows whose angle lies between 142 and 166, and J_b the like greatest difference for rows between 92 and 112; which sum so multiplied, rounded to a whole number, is 542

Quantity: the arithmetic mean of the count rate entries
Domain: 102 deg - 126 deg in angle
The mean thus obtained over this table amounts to 76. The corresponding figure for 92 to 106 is 75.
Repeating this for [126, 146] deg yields 79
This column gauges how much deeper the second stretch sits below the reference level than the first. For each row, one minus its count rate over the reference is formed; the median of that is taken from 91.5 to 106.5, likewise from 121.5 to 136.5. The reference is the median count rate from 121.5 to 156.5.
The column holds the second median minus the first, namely -0.12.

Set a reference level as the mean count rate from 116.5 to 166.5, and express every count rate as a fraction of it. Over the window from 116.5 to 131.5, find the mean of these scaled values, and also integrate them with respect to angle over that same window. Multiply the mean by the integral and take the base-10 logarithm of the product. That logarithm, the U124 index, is 1.16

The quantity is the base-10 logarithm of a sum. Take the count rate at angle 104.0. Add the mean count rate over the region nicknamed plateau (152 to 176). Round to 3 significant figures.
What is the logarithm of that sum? 2.19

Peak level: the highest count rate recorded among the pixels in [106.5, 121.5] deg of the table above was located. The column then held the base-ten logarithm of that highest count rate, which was 1.912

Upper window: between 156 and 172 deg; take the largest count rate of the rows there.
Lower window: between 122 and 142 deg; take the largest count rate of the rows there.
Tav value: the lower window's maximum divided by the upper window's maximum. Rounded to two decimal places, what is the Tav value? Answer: 1.06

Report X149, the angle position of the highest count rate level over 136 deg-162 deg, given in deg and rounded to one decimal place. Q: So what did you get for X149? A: 154.0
